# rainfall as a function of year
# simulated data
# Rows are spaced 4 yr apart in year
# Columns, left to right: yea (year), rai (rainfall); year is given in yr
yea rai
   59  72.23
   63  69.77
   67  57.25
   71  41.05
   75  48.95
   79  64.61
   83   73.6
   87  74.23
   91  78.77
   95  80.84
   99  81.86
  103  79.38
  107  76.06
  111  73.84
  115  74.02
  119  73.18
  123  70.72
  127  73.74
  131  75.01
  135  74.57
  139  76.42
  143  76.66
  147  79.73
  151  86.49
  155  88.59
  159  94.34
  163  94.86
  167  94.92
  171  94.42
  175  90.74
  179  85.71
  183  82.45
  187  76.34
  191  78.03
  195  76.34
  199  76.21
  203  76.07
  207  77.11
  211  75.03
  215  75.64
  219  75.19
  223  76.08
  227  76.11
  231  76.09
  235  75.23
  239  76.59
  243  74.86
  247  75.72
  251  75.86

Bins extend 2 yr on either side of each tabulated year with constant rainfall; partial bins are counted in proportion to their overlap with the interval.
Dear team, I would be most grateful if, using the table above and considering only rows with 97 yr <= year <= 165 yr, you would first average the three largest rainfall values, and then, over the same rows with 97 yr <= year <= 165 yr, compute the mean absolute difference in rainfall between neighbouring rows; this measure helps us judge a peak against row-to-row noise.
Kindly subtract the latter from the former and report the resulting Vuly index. 90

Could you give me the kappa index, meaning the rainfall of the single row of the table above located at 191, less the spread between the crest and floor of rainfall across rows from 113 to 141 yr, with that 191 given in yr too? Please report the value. 72.3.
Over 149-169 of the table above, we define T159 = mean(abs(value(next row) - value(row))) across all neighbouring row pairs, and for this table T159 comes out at 2.1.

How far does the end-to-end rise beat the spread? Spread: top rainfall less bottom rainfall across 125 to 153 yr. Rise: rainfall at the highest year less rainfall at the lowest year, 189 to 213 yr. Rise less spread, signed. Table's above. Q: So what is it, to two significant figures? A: -16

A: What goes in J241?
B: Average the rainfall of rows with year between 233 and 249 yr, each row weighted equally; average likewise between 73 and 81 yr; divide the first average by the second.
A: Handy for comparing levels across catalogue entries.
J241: 1.3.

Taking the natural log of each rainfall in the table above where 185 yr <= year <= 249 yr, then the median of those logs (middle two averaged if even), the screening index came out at 4.33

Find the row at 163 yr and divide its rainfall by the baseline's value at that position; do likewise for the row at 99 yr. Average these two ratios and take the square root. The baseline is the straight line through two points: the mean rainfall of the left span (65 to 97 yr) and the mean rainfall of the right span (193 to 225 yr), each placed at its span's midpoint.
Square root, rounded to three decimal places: 1.129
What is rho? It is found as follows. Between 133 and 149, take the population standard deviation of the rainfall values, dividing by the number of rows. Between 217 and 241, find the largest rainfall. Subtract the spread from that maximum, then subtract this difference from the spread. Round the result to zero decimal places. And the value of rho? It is -73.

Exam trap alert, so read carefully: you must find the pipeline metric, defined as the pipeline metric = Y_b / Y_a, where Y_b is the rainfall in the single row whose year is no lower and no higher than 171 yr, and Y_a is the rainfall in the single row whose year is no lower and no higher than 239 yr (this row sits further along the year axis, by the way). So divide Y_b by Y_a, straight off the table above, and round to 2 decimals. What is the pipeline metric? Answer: 1.23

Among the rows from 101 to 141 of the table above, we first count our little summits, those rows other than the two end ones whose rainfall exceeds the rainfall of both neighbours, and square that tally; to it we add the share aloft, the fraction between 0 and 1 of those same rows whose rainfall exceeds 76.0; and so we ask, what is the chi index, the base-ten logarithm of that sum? 0.6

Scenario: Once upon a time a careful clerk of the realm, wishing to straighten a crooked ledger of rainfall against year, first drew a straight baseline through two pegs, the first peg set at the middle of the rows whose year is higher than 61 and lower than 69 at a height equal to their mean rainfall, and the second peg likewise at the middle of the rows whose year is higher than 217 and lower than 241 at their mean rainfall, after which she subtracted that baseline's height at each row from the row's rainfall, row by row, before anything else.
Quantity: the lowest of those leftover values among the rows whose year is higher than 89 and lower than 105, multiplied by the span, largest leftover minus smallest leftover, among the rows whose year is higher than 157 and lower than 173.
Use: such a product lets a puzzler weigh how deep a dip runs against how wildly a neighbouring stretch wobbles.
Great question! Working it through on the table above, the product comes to 14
